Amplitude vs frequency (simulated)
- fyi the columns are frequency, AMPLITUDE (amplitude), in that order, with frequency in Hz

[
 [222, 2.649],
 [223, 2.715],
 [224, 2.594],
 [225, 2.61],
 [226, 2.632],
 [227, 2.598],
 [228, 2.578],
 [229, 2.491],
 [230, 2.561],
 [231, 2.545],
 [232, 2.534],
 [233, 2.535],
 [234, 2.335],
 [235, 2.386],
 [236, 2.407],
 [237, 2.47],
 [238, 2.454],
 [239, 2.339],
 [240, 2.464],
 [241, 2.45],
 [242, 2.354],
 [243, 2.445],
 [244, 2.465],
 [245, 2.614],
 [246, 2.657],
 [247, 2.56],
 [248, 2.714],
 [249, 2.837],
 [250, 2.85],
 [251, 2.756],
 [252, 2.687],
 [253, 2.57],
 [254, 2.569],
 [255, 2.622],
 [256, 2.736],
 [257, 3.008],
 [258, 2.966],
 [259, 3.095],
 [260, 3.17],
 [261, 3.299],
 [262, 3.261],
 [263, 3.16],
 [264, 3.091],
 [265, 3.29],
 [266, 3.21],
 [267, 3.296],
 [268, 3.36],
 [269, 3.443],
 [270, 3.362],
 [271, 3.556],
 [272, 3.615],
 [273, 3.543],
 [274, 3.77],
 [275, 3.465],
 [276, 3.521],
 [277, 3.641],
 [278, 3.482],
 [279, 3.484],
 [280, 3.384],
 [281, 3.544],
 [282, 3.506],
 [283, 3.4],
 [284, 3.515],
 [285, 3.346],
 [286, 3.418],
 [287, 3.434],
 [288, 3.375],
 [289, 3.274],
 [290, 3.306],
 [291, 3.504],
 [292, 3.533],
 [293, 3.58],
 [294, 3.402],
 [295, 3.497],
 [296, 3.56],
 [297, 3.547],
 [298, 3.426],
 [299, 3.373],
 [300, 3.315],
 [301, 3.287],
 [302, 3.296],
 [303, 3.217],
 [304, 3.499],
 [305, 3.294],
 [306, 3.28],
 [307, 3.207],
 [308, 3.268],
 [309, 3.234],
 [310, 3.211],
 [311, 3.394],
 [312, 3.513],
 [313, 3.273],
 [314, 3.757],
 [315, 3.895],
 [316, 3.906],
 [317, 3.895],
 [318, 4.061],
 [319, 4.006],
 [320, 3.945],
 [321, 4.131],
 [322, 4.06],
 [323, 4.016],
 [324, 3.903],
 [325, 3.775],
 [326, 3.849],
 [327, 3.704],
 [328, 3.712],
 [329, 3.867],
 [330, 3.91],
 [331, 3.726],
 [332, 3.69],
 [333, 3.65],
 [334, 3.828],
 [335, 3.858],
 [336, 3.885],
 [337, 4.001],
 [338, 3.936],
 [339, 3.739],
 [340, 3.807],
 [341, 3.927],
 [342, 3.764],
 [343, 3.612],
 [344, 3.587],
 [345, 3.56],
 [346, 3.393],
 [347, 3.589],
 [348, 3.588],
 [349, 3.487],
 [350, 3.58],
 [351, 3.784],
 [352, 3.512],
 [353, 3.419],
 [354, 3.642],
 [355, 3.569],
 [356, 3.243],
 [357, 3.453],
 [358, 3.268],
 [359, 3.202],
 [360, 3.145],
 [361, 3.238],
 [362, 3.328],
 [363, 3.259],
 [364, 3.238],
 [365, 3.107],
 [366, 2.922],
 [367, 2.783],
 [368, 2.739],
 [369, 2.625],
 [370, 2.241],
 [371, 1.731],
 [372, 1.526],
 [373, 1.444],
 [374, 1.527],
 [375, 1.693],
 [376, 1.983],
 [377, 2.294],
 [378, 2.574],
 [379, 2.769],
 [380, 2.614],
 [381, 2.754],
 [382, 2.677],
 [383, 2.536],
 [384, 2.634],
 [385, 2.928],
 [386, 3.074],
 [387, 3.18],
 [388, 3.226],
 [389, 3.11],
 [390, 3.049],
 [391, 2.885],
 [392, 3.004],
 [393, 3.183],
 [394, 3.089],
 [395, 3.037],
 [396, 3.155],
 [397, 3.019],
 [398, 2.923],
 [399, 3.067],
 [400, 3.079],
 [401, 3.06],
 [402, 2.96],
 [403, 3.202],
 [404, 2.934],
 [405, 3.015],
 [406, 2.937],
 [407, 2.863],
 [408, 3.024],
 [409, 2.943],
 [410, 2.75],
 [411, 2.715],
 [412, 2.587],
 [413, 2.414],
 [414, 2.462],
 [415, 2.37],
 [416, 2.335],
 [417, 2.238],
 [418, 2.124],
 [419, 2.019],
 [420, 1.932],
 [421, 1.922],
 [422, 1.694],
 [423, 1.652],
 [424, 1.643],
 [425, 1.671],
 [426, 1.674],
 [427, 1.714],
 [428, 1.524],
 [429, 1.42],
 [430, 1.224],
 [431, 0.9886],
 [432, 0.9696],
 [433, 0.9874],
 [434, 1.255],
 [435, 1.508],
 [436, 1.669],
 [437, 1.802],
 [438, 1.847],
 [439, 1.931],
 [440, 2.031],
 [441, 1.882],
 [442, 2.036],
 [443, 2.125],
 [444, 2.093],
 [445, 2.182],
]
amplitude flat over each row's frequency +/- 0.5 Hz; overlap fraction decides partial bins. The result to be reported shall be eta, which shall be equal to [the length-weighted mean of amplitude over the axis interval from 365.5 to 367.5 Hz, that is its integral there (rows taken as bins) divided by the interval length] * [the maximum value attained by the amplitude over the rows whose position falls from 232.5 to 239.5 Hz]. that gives 7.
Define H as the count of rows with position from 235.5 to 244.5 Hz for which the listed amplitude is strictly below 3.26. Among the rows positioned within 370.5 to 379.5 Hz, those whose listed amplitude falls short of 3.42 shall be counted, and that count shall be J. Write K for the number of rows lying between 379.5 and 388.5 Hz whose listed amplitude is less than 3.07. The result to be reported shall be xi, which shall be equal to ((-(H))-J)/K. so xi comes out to -3.0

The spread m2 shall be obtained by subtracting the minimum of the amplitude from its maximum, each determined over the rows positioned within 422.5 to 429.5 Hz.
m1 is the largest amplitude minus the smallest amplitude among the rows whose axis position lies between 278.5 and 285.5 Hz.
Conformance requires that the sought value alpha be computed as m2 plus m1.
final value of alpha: 0.5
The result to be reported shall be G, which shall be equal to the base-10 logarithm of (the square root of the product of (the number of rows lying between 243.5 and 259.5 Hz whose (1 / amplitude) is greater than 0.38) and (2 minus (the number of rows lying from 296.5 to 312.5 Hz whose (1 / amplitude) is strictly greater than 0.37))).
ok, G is 0.54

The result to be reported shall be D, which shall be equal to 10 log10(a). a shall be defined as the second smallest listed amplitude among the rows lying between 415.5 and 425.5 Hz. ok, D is 2.2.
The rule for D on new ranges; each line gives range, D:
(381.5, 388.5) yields 4.2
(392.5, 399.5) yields 4.8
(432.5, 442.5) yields 1.0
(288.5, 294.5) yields 5.2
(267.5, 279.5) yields 5.3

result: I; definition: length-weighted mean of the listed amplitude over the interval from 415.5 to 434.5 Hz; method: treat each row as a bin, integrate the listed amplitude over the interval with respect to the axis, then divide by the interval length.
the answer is 1.6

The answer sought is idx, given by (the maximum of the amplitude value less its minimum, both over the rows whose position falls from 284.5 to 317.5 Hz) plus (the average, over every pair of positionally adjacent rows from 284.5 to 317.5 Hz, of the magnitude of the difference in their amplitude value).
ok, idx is 0.80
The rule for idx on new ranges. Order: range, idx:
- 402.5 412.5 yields 0.74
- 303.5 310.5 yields 0.36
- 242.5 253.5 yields 0.49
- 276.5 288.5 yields 0.39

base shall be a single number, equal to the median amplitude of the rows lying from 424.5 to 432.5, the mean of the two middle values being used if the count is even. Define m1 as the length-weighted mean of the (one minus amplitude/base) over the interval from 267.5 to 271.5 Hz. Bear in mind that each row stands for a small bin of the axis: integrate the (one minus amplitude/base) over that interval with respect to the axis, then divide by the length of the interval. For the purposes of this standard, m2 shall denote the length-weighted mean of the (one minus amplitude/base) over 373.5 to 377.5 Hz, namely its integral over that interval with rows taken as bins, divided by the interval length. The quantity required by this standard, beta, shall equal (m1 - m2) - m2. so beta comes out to -0.8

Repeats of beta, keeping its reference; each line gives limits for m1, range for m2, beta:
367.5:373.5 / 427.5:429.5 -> -0.4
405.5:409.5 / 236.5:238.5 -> 0.3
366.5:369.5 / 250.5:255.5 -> 0.7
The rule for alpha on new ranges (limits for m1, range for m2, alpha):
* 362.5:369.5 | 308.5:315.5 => 1.3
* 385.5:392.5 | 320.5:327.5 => 0.8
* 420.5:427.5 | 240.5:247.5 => 0.6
